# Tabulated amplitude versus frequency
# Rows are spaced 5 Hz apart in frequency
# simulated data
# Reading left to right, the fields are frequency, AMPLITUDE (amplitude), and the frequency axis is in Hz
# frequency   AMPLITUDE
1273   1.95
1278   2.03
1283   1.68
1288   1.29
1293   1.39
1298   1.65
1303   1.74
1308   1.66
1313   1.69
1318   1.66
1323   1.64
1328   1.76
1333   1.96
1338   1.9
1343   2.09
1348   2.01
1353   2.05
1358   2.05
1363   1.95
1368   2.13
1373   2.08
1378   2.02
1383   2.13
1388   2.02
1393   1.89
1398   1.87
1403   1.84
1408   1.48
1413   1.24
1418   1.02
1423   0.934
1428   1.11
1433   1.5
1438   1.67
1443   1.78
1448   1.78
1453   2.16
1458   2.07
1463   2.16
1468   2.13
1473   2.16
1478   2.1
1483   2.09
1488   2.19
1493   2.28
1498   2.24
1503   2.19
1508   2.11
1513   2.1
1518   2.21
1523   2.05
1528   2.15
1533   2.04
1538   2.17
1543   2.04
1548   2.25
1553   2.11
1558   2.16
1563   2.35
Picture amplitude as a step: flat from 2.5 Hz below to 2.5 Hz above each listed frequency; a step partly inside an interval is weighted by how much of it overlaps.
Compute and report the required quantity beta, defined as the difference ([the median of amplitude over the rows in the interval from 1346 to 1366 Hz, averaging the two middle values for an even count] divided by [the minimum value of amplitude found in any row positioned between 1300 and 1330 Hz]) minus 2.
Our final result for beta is -0.76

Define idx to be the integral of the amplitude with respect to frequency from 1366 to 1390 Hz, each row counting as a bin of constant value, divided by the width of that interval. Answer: 2.08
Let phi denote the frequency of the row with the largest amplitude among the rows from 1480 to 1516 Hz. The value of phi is 1493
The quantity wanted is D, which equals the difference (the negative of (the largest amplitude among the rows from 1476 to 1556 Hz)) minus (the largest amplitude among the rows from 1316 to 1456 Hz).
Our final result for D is -4.44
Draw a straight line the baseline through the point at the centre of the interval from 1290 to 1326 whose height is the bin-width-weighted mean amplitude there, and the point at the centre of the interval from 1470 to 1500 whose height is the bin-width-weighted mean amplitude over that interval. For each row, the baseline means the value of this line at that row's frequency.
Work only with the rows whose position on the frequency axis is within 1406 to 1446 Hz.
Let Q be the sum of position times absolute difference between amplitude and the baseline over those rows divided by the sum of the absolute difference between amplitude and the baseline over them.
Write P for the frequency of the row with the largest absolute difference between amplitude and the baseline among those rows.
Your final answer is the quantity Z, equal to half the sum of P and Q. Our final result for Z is 1423.2 Hz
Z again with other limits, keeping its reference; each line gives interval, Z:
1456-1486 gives 1478.3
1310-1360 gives 1343.5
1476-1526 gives 1515.4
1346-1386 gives 1366.5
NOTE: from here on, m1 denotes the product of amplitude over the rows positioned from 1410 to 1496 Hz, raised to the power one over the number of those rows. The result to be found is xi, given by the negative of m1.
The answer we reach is -1.7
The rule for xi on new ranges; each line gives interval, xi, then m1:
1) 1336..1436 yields -1.7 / 1.71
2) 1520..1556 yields -2.1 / 2.11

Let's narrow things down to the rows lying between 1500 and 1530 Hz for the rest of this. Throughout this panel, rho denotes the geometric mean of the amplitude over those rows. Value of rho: 2.13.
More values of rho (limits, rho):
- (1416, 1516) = 1.83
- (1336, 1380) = 2.03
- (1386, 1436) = 1.44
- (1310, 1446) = 1.72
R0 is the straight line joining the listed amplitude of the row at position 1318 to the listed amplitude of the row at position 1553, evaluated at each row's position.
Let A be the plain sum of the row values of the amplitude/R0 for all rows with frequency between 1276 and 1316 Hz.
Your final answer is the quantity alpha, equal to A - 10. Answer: -1.9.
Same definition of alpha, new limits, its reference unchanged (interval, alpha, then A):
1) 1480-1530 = 0.7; 11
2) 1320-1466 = 19.1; 29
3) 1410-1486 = 3.5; 14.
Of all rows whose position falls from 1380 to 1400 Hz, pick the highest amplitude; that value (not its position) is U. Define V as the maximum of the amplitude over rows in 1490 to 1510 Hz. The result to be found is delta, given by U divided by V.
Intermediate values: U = 2.13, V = 2.28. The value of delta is 0.9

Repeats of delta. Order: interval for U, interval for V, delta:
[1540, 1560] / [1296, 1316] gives 1.3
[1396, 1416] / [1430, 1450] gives 1.1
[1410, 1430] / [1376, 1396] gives 0.6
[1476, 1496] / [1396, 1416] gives 1.2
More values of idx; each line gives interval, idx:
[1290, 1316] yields 1.62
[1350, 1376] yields 2.05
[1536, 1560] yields 2.15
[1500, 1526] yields 2.13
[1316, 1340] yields 1.78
